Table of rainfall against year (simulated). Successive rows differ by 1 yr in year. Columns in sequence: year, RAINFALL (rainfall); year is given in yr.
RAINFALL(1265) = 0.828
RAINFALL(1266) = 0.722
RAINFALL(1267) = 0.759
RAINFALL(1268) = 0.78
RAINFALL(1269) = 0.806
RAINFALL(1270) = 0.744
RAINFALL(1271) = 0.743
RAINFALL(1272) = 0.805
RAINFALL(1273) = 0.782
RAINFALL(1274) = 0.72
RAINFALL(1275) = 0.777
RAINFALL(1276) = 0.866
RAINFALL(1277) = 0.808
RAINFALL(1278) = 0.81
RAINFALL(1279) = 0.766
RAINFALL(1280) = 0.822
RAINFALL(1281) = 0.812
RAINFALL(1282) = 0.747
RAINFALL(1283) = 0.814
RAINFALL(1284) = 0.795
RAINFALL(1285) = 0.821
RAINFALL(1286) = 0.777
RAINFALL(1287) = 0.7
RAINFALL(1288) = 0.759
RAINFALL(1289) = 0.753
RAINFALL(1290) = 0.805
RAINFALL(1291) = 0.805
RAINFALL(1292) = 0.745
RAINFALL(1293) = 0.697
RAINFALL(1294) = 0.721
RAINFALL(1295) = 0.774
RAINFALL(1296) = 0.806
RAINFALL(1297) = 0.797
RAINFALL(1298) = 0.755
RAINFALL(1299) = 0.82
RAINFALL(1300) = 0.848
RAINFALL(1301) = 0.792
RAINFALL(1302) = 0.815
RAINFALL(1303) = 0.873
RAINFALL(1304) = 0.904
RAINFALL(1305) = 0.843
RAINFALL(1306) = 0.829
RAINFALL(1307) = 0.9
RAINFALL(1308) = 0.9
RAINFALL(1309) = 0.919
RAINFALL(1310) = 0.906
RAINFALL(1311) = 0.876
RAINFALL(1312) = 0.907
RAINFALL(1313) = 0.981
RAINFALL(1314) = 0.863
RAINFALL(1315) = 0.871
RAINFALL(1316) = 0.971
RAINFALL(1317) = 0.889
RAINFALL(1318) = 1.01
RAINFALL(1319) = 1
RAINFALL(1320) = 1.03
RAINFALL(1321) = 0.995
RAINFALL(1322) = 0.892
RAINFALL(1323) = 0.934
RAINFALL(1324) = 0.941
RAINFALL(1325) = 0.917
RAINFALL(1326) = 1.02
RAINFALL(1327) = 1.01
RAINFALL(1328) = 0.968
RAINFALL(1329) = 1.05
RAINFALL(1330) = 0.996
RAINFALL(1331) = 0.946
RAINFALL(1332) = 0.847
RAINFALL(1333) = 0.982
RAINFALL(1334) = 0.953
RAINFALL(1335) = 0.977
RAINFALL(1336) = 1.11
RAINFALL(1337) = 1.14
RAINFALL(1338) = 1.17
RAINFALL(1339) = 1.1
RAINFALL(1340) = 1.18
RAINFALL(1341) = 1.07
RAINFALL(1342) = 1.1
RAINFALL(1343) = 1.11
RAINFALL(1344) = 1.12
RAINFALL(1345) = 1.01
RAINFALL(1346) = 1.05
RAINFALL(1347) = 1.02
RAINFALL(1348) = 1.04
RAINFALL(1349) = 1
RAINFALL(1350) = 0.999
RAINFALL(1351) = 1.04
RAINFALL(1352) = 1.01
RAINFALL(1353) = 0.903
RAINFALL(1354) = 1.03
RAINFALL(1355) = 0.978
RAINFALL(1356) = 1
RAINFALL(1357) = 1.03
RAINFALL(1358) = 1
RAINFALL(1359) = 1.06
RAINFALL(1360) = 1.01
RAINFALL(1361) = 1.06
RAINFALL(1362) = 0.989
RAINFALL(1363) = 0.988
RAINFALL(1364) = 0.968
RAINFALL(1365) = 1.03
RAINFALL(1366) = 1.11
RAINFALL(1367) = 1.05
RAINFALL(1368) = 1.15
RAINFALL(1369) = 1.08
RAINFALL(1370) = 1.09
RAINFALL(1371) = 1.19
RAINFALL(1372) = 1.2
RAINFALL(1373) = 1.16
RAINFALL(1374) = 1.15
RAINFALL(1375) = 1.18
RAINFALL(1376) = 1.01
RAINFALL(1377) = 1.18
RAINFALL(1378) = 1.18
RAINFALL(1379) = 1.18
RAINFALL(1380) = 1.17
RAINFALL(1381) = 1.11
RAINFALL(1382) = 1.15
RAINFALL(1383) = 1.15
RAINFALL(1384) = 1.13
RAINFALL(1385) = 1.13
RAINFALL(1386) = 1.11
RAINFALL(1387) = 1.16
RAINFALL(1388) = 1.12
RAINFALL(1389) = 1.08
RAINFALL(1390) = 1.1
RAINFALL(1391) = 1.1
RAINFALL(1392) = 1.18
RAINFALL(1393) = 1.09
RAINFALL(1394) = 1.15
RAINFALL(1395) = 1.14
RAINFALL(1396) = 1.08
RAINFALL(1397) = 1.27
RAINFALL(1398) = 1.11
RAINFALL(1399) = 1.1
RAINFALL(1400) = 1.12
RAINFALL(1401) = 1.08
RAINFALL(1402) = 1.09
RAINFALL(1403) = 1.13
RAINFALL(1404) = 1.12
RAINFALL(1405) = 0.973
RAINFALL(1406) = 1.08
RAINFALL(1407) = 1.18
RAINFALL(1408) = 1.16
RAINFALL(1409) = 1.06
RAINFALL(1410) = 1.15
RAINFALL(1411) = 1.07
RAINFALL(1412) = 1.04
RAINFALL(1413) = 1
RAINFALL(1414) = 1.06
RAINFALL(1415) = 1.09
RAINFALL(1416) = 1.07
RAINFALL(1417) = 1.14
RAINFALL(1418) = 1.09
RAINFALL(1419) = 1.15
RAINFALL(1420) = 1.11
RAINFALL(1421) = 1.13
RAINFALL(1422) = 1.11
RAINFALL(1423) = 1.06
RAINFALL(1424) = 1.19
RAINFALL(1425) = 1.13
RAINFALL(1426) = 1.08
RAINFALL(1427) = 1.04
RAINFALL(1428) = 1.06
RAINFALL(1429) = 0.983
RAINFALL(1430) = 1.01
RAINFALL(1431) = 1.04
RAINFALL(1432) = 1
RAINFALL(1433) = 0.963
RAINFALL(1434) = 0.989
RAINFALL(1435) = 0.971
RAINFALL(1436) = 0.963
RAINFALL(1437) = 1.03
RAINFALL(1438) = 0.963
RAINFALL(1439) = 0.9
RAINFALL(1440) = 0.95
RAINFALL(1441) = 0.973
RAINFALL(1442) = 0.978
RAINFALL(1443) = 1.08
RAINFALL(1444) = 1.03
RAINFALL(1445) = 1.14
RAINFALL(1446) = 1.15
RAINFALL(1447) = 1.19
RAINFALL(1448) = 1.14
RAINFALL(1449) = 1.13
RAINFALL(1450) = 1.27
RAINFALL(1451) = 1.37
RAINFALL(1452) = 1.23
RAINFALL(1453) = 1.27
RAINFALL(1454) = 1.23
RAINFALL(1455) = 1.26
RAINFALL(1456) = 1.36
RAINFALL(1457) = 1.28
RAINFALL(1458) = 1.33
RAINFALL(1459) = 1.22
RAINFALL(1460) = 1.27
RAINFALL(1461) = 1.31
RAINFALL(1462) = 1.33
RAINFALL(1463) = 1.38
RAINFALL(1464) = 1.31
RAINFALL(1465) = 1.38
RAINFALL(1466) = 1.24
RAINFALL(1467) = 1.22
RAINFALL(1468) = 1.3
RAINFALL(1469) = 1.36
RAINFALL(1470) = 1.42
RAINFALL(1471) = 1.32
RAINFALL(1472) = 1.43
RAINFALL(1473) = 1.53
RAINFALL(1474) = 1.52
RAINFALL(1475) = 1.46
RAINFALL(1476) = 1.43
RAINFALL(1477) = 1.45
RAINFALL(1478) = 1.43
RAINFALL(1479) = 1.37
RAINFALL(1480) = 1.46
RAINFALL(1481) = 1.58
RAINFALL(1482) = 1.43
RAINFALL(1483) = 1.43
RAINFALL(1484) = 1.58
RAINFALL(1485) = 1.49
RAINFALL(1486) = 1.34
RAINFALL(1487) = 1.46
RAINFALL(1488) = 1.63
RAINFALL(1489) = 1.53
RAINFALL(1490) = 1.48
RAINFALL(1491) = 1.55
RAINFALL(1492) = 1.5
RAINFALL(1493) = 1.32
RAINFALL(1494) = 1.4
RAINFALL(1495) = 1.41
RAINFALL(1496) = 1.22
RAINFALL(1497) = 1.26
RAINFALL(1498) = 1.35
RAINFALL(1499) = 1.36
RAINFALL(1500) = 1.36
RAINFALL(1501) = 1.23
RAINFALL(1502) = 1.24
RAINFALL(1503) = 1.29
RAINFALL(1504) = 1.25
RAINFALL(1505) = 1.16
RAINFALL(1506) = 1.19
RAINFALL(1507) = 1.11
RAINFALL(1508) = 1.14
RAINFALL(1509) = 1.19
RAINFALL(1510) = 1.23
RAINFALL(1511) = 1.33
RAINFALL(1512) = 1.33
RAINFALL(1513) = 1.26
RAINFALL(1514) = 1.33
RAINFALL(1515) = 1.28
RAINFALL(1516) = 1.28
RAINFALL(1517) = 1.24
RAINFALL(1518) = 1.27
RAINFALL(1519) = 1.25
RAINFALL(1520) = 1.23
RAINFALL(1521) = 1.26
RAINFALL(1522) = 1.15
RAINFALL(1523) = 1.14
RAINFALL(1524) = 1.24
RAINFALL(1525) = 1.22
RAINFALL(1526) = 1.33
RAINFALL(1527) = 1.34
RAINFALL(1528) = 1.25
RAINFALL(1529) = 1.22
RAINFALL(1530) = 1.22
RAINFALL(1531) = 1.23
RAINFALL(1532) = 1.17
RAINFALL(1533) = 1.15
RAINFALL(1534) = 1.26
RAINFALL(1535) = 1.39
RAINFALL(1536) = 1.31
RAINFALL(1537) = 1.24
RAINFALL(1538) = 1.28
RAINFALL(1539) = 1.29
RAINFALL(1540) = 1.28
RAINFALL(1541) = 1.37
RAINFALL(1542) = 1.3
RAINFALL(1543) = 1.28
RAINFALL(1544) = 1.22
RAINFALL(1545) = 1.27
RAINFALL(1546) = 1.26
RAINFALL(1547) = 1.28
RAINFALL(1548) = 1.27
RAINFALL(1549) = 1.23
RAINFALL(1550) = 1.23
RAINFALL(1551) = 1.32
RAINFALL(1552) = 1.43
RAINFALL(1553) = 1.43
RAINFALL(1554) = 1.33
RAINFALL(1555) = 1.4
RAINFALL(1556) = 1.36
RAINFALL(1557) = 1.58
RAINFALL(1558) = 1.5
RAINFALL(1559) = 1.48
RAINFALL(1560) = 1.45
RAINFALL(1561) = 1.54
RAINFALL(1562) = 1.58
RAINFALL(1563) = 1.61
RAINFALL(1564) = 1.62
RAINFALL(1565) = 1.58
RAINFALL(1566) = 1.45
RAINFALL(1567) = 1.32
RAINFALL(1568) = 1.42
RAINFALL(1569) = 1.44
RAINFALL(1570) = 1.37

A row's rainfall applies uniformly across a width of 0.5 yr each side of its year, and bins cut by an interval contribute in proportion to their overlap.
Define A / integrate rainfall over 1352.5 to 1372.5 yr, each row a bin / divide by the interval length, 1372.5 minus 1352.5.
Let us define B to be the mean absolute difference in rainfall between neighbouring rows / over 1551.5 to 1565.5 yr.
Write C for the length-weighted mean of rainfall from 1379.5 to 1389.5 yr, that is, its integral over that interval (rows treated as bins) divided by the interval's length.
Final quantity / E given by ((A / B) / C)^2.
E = 244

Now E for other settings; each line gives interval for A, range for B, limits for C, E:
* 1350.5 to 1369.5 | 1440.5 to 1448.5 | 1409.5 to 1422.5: 320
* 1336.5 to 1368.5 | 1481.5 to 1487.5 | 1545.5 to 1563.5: 53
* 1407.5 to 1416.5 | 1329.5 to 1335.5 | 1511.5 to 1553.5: 159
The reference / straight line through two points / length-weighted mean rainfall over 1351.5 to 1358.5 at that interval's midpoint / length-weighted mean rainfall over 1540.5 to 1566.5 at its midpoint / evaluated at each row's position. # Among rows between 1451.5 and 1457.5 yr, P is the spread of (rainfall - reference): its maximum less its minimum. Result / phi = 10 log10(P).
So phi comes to -9.0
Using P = 0.126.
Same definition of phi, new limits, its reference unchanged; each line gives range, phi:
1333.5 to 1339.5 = -6.8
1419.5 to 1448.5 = -4.9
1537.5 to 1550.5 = -8.0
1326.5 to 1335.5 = -6.8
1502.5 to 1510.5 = -7.3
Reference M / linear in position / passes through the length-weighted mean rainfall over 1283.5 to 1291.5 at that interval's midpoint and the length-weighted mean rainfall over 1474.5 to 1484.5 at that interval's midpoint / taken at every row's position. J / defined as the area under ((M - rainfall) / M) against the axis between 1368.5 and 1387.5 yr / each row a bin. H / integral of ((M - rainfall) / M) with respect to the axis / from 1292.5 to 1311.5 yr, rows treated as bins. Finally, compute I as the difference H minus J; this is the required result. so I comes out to 1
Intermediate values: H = 0.0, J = -0.7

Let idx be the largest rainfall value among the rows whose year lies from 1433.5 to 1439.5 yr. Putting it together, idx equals 1.03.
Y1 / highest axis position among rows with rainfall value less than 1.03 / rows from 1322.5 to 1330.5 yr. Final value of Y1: 1330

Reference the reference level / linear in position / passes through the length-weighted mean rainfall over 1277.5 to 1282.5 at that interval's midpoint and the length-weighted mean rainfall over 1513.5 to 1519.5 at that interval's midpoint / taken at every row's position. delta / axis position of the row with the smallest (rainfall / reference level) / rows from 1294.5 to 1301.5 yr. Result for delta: 1298 yr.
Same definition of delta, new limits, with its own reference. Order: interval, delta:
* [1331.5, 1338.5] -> 1332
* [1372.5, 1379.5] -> 1376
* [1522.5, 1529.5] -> 1523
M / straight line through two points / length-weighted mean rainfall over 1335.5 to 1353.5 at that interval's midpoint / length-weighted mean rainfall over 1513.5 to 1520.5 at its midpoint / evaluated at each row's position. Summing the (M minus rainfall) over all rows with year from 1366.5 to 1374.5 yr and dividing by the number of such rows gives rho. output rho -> -0.04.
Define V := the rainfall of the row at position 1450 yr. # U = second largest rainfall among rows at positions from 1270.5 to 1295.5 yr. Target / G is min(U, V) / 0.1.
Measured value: 8.2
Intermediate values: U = 0.822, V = 1.27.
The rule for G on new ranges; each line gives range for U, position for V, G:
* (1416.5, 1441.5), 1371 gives 11.5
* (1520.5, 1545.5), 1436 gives 9.6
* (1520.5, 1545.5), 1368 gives 11.5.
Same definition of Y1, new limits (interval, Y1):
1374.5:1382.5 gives 1376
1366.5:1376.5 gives 1376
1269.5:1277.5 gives 1277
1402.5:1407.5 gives 1405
